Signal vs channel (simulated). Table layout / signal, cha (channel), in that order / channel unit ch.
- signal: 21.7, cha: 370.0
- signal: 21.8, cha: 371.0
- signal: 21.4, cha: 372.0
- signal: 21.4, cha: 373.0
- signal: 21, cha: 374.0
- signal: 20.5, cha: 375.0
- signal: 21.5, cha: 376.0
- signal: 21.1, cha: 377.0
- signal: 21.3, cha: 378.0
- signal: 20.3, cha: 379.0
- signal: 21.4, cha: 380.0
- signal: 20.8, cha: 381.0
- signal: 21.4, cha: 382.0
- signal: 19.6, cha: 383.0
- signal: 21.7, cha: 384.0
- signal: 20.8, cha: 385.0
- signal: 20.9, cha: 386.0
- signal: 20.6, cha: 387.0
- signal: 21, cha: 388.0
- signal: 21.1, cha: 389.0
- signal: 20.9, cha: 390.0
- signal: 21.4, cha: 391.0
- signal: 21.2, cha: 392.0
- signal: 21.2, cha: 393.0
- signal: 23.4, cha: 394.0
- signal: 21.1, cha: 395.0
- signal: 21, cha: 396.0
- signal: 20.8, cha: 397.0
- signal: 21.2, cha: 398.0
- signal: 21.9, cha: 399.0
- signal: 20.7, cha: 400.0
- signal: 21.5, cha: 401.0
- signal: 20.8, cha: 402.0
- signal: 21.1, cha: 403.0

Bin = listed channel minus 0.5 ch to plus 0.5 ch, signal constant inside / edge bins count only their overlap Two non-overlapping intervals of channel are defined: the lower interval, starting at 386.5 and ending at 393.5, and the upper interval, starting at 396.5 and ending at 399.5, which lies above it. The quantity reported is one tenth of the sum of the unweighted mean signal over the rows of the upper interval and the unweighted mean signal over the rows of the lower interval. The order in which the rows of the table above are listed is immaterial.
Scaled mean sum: 4.24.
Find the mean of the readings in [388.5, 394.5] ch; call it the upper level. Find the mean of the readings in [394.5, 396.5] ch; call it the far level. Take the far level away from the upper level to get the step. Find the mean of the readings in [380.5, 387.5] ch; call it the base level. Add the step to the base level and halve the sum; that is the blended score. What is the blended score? 10.7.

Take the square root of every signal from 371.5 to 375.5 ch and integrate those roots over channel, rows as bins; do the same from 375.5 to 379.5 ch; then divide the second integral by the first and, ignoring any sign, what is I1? 0.999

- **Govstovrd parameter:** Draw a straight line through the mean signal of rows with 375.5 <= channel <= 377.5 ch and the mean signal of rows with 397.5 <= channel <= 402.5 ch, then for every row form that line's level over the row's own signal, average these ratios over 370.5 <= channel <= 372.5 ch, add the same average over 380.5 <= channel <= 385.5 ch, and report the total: 2.01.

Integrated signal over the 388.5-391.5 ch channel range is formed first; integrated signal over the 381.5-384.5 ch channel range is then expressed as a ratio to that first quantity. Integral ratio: 1.0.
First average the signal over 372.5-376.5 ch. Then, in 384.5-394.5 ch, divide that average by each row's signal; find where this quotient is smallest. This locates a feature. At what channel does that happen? 394.0 ch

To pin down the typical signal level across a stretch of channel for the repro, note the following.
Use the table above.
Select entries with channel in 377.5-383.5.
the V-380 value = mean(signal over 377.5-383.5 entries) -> 20.8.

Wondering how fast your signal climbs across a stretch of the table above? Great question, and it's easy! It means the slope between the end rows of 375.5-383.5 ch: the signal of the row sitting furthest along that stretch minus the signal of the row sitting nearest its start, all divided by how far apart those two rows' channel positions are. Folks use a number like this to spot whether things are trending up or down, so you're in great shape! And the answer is -0.27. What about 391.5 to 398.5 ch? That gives 0.00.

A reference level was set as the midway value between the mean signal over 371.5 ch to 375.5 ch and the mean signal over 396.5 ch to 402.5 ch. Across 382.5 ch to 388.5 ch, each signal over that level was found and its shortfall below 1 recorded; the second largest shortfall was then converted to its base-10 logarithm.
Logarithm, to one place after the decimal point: -1.6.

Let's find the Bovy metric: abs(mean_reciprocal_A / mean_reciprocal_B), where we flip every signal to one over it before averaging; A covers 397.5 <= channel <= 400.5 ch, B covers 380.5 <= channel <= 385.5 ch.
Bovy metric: 0.98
